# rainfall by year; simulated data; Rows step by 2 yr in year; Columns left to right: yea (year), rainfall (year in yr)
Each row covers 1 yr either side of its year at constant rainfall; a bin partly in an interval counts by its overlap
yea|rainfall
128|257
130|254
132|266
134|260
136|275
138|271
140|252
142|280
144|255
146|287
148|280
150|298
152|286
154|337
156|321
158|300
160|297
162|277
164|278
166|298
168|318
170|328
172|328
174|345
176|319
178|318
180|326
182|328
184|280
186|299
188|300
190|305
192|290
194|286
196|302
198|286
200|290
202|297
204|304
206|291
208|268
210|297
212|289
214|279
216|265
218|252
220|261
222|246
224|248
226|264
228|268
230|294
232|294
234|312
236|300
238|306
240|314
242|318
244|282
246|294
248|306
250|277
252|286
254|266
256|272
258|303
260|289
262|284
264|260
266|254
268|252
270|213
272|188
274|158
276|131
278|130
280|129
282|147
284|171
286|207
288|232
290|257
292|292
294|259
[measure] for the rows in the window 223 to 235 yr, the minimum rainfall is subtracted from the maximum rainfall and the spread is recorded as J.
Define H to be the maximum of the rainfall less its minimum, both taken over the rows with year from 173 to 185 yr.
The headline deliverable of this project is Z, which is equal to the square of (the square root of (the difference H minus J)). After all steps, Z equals 1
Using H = 65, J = 64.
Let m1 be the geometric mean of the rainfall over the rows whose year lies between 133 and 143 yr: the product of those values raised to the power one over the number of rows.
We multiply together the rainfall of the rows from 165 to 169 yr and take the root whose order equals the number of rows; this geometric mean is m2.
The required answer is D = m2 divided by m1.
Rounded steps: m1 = 267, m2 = 308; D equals 1.15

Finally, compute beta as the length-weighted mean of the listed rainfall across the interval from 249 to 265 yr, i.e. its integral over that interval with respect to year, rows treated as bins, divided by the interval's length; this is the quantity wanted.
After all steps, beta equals 280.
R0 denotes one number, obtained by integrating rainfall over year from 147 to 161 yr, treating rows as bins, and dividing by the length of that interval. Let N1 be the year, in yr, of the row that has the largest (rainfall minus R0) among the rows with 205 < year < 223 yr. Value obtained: 210 yr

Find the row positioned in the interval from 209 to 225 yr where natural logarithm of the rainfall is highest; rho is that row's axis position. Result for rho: 210 yr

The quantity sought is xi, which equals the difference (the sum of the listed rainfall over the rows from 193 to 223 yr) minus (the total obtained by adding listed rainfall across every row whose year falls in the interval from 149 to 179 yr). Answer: -435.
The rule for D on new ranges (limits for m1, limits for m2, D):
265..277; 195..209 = 1.50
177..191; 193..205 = 0.96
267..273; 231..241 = 1.41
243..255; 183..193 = 1.03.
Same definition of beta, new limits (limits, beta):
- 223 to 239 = 286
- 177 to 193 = 306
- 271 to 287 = 158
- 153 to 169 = 303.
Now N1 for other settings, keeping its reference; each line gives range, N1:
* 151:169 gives 154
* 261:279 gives 262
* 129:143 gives 142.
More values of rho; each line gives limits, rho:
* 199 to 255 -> 242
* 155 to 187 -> 174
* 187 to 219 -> 190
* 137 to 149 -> 146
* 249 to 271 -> 258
